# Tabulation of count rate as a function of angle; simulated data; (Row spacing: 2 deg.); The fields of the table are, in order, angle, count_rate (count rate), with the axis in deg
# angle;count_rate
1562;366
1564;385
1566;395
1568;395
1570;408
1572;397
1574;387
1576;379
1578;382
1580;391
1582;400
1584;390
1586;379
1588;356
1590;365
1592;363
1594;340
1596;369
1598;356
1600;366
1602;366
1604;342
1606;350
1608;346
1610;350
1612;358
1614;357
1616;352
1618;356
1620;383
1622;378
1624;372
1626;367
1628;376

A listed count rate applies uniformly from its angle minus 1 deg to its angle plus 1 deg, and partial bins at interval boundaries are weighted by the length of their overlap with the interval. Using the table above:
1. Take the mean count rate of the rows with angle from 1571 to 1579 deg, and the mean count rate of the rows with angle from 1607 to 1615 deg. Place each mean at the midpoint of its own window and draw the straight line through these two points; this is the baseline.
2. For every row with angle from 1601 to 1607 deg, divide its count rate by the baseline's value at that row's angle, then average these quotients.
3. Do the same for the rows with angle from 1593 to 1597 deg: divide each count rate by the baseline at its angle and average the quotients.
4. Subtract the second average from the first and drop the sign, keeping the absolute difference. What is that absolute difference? 0.0172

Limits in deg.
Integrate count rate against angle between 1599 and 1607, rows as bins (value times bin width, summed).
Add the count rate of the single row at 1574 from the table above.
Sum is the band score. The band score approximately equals 3235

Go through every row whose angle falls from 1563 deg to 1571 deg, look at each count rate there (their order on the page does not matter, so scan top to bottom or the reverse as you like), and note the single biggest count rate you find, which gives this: 408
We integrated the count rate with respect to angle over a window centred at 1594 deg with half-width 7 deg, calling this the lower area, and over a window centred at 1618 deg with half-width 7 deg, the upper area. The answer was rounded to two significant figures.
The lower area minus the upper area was -82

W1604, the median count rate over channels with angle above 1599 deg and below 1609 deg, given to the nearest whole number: 350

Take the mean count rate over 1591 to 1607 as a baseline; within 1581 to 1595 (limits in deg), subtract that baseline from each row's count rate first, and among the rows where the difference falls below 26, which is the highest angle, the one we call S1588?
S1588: 1594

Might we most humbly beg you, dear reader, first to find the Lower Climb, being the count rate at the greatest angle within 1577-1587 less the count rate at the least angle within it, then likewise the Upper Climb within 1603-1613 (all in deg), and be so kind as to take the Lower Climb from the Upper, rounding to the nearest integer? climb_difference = 19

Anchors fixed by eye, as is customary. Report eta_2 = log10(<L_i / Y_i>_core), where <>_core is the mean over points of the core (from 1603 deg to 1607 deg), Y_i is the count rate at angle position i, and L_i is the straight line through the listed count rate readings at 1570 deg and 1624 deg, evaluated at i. 0.046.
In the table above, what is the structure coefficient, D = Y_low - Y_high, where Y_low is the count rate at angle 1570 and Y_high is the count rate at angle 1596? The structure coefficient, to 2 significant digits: 39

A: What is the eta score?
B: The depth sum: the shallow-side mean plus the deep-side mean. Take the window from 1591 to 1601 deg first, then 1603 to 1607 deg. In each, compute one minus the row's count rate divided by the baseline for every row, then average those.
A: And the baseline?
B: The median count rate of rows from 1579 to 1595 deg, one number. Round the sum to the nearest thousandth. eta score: 0.105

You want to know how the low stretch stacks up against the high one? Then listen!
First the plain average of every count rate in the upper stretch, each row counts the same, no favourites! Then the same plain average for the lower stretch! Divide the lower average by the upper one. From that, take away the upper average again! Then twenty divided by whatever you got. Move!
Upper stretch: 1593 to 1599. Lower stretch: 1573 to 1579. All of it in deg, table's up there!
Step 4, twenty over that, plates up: -0.0565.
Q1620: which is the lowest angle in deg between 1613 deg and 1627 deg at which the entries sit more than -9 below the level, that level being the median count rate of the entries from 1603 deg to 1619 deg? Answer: 1614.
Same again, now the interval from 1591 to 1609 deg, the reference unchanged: 1594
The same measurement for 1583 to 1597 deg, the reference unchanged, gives 1588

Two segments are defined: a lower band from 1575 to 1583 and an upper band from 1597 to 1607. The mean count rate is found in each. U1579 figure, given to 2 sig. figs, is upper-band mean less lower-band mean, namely -32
